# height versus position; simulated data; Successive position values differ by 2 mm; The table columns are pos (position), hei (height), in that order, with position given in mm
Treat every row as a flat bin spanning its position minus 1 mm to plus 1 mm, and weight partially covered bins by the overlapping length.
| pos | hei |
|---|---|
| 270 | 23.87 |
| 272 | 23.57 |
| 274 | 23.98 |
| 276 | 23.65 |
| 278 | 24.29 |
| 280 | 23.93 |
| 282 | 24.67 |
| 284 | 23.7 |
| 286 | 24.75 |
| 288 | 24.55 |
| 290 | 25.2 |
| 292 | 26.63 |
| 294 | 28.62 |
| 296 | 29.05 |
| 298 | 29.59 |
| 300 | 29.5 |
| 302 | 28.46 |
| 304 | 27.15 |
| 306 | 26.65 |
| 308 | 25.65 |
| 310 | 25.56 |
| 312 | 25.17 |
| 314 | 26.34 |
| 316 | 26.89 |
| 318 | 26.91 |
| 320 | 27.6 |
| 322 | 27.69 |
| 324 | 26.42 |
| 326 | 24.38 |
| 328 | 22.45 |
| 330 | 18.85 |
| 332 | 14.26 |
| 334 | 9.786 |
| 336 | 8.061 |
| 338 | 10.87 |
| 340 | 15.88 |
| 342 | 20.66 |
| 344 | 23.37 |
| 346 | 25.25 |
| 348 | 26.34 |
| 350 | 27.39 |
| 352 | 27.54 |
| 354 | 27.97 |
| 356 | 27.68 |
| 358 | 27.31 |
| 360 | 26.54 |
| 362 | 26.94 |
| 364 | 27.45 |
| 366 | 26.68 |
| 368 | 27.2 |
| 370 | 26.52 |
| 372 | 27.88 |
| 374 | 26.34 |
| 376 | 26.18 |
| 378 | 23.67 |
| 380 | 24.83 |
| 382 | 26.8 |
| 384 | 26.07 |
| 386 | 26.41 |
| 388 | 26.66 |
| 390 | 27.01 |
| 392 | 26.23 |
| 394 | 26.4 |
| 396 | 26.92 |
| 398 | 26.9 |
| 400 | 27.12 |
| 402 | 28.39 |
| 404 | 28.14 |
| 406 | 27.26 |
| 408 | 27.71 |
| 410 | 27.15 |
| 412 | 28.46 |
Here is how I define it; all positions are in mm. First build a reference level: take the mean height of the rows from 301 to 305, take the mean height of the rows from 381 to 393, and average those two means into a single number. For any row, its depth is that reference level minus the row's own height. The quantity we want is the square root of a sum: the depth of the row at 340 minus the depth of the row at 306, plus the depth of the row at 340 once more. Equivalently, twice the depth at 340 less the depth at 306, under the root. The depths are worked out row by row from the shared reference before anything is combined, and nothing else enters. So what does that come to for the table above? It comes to 4.7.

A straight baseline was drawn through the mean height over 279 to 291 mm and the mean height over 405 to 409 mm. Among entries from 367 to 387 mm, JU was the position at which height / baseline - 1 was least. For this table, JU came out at 378 mm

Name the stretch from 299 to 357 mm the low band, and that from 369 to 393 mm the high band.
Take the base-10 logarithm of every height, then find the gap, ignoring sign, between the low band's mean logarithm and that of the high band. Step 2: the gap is 0.068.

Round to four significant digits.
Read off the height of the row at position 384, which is 26.07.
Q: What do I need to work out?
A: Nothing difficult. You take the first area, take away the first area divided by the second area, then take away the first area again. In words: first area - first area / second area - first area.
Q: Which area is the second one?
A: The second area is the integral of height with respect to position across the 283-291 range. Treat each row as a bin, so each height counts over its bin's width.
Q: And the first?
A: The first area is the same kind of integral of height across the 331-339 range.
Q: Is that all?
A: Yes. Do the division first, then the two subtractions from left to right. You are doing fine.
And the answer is -0.44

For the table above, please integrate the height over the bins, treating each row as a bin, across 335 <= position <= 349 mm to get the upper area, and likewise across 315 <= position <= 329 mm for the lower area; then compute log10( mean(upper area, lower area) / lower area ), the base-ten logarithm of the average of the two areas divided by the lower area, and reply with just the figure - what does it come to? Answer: -0.067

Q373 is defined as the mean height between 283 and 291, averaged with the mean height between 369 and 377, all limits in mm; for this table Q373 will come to 25.6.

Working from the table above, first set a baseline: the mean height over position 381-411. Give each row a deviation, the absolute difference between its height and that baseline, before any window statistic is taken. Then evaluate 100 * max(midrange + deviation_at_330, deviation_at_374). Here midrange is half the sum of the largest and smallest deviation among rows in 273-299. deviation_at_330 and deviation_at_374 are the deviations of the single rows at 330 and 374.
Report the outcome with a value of 1003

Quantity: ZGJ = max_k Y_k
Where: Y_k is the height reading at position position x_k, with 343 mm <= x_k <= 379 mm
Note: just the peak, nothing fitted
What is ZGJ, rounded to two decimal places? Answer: 27.97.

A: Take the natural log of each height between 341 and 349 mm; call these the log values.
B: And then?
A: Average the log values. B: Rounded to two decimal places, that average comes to 3.17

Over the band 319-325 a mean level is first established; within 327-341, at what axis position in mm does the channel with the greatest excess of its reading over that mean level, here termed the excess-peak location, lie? 328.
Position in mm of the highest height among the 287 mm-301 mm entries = 298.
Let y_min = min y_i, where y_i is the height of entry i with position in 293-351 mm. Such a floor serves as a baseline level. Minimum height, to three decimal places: 8.061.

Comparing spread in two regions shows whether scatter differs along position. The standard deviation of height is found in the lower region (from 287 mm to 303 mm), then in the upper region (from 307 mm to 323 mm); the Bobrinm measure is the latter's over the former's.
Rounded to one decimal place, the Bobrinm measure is 0.5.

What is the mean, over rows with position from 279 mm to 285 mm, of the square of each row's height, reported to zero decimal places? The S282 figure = 581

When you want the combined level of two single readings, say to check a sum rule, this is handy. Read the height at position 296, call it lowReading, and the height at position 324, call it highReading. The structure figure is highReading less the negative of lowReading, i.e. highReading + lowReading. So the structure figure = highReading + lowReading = 55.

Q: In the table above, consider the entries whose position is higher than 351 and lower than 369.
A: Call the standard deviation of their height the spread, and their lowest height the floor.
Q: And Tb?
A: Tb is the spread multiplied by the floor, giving 12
